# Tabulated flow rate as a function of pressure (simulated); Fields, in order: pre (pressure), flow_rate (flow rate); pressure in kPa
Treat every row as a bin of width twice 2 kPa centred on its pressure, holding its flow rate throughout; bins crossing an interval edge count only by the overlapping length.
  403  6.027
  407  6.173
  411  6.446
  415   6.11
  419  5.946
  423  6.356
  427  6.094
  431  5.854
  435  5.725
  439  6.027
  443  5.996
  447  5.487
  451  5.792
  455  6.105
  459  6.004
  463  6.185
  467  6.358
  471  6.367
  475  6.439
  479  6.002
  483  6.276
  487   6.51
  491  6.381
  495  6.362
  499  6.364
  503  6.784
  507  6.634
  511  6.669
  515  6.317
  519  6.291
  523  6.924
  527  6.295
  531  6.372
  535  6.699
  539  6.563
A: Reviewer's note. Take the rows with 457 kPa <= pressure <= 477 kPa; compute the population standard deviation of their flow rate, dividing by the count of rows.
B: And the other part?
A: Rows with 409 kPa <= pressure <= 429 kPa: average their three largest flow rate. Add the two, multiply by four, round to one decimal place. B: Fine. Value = 25.8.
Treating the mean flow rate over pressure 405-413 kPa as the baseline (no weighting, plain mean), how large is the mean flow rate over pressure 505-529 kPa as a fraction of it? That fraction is 1.03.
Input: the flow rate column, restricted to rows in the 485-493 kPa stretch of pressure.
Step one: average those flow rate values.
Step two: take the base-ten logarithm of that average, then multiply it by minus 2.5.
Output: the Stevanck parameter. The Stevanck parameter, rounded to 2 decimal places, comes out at -2.02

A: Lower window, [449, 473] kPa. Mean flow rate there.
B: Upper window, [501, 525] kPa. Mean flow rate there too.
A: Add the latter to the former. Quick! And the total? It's 12.7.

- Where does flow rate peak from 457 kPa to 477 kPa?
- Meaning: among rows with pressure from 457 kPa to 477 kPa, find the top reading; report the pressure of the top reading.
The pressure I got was 475 kPa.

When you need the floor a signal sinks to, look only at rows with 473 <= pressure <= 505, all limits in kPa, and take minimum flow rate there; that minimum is 6.002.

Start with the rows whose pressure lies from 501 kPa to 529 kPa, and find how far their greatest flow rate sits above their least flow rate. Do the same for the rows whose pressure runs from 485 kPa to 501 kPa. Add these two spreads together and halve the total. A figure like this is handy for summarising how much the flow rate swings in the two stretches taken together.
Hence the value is 0.39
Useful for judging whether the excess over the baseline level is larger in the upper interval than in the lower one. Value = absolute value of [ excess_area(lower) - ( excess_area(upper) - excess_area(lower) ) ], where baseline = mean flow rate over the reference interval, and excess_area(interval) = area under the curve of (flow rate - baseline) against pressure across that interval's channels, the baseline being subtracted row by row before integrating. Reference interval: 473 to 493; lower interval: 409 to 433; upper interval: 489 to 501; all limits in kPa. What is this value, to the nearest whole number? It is 10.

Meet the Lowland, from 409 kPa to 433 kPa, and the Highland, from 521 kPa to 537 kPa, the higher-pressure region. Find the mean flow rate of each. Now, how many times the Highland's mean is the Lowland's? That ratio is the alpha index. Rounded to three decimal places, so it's 0.933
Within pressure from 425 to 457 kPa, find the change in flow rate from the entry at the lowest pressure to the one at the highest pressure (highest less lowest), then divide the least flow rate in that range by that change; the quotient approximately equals 499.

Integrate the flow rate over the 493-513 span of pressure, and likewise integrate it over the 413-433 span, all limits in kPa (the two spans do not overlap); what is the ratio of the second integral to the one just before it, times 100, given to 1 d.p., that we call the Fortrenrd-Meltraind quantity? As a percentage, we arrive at 92.5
